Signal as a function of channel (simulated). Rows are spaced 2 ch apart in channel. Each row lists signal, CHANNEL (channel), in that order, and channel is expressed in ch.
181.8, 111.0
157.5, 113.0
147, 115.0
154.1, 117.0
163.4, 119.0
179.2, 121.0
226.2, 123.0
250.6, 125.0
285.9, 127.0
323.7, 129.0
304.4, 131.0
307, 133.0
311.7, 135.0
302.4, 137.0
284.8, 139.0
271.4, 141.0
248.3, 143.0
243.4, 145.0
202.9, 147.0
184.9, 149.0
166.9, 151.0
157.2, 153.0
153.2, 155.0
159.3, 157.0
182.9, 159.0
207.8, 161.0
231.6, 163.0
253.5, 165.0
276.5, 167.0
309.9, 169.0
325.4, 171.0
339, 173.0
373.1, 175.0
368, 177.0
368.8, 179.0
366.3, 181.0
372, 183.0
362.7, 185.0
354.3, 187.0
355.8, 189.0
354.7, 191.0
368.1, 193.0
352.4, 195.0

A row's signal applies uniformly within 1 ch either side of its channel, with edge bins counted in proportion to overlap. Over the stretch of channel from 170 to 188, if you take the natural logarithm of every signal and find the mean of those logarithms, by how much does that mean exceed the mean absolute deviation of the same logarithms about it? 5.85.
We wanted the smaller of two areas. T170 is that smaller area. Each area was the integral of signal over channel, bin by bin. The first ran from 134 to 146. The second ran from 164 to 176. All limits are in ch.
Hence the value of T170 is 3324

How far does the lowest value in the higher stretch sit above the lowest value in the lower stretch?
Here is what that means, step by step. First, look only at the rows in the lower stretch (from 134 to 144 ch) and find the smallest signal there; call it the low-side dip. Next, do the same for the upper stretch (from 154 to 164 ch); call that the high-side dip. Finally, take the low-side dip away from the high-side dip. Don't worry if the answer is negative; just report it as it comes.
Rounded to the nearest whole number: -95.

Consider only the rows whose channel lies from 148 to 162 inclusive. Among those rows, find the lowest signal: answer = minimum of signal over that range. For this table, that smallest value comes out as 153.2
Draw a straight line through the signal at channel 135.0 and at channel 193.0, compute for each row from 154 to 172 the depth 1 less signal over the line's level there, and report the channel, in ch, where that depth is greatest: 155.0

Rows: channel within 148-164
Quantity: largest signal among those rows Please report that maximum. 231.6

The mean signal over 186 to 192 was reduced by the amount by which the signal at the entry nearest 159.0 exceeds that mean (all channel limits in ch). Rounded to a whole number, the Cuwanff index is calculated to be 527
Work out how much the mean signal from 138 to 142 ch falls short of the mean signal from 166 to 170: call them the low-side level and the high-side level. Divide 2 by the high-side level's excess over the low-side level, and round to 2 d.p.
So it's 0.13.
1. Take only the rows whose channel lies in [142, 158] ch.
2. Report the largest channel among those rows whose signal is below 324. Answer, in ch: 157.0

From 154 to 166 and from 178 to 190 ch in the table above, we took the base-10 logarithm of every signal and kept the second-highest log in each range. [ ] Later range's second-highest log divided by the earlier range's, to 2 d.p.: 1.09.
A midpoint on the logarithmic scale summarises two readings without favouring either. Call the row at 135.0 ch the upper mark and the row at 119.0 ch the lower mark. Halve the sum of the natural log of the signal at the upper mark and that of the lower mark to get 5.42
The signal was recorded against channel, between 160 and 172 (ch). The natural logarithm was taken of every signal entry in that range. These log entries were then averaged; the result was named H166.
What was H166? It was 5.58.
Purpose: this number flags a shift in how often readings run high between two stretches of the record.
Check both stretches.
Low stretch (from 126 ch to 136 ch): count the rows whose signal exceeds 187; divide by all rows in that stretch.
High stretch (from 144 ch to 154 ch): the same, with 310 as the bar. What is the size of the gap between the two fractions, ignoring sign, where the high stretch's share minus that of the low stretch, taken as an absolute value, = 1.0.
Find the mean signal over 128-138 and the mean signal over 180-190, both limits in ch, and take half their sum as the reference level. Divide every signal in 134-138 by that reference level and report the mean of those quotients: 0.91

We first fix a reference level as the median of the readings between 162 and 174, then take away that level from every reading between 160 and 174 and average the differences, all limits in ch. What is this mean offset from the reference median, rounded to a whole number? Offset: -16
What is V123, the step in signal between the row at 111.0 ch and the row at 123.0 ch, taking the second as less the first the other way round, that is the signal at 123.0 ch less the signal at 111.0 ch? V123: 44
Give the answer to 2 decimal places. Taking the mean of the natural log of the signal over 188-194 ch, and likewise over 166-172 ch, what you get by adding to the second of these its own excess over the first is 5.54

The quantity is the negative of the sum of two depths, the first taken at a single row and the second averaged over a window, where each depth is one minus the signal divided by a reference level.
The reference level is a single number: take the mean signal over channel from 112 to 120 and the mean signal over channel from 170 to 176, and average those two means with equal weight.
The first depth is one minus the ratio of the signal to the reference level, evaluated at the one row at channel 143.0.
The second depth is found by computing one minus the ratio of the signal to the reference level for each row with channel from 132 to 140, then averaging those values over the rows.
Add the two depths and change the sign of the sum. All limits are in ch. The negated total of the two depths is 0.19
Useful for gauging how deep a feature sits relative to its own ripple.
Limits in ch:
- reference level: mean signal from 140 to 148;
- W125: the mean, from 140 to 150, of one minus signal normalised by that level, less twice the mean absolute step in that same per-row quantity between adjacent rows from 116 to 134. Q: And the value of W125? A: -0.15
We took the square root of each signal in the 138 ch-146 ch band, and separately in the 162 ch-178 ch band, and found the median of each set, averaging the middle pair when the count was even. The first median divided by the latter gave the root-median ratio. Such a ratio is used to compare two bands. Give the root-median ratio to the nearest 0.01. 0.90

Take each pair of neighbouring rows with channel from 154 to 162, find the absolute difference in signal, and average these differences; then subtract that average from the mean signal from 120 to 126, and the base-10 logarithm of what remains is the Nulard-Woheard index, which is 2.30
